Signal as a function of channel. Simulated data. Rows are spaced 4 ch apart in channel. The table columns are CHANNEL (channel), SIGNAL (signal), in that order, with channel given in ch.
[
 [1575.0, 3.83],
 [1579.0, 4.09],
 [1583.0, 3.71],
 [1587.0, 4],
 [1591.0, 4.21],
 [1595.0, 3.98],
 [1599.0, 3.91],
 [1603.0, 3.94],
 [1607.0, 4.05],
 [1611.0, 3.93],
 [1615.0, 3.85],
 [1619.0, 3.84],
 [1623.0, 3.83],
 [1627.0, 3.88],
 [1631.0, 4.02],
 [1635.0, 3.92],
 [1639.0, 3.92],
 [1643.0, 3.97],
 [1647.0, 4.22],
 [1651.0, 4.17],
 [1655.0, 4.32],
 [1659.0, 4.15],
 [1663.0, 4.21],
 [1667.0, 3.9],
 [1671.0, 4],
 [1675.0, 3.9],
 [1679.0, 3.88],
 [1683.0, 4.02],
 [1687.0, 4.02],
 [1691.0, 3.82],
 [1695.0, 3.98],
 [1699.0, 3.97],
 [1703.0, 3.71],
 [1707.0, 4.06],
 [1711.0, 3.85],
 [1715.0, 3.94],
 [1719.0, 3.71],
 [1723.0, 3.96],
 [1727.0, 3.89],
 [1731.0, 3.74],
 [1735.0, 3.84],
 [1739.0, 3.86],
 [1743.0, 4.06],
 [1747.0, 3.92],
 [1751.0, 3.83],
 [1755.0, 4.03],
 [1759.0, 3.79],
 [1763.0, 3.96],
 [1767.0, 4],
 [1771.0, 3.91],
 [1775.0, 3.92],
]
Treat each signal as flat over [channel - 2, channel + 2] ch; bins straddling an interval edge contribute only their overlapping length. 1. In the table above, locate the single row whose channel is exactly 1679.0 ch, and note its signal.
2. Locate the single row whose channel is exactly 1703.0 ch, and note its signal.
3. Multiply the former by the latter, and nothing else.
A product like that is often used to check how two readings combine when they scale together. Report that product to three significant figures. 14.4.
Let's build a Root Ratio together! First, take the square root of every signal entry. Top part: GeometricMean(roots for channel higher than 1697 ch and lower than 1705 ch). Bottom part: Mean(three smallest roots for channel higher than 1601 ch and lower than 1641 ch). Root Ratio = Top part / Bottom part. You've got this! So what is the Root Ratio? 1.00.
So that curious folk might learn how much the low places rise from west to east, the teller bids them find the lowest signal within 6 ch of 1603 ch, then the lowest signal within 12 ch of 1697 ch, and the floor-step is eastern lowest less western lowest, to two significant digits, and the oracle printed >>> -0.20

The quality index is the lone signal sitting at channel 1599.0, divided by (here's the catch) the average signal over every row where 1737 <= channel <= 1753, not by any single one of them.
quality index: 1.00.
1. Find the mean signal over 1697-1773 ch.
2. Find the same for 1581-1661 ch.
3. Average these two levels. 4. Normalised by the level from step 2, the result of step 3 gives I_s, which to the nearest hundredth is 0.99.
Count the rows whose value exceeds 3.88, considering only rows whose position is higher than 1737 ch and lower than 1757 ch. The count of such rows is 3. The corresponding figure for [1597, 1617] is 4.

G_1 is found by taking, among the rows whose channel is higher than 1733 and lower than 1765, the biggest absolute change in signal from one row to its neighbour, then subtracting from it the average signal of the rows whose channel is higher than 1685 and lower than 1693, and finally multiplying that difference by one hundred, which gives -368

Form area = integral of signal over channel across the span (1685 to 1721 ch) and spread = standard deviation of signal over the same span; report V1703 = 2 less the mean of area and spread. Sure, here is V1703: -68.2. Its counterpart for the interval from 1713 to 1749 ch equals -67.9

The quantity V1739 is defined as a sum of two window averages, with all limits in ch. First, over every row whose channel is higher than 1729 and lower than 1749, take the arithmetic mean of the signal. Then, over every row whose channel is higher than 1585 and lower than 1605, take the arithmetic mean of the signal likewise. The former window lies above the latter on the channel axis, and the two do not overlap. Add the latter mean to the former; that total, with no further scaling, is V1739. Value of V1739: 7.89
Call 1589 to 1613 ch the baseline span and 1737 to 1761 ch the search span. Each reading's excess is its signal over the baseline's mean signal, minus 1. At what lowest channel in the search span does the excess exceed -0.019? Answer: 1743.0 ch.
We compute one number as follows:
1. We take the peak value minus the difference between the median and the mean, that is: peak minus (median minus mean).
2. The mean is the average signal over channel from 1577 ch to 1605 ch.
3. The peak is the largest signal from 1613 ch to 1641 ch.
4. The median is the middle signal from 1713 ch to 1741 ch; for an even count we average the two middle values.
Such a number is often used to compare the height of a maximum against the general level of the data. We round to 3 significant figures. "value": 4.14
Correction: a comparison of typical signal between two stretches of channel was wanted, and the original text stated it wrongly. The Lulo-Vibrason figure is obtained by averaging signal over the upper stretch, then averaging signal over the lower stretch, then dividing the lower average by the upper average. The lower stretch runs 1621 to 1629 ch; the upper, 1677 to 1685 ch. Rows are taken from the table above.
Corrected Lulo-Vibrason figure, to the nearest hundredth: 0.98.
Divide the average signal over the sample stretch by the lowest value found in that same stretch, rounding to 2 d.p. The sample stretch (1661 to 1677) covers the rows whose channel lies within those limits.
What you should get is 1.03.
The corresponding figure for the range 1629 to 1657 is 1.04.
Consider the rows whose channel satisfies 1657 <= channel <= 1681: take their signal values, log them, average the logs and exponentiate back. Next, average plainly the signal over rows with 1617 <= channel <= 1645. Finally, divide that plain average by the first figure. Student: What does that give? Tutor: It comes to 0.98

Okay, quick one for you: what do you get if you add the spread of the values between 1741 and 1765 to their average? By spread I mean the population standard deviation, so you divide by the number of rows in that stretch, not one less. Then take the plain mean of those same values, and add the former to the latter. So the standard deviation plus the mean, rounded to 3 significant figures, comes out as 4.03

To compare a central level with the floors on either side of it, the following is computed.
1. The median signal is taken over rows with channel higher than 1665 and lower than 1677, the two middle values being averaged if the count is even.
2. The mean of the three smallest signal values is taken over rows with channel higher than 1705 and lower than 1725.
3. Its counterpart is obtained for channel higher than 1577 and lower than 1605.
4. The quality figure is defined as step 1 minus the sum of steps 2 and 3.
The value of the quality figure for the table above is -3.79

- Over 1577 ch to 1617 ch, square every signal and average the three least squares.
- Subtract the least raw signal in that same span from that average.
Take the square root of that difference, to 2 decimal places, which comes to 3.30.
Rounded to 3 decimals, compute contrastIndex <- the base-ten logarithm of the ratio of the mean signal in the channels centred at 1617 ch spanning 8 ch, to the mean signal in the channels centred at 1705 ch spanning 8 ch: -0.004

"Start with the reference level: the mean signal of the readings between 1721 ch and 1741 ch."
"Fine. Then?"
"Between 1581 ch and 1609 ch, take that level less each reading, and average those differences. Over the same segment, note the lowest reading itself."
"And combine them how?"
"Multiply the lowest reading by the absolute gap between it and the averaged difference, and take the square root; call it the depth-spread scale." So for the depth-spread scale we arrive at 3.77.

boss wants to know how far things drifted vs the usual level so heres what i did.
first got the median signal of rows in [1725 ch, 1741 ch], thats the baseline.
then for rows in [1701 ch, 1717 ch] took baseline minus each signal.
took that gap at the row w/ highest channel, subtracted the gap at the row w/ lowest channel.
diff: -0.23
